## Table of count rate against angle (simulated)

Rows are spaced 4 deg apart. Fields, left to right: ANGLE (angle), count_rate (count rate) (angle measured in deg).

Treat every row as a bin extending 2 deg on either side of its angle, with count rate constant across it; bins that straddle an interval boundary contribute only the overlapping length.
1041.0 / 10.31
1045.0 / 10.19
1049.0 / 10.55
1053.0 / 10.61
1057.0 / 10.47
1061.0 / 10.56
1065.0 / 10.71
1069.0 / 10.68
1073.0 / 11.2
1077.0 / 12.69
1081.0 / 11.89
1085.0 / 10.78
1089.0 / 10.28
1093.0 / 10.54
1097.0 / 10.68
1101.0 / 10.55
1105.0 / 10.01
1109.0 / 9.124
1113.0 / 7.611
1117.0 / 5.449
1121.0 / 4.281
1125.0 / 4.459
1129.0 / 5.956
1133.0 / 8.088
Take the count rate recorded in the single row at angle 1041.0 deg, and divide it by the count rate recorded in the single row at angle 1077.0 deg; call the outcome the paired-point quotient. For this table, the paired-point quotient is 0.8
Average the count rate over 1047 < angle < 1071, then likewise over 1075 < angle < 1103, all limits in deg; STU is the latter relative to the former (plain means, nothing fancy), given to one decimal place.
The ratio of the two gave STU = 1.0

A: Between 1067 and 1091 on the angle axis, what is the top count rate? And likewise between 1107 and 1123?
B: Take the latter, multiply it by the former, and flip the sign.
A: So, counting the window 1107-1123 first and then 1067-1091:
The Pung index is -116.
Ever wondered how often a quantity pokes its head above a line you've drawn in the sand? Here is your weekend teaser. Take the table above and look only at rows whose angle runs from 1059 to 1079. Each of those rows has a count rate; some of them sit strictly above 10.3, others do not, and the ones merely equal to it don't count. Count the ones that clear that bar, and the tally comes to 5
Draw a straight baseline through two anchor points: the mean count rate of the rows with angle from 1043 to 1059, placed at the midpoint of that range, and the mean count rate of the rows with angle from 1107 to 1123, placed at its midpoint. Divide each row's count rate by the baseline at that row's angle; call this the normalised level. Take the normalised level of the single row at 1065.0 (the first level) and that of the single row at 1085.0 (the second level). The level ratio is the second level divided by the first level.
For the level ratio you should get 1.15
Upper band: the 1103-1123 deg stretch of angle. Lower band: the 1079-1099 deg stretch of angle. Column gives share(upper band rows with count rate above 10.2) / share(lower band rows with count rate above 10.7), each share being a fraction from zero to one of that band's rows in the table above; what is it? 0.0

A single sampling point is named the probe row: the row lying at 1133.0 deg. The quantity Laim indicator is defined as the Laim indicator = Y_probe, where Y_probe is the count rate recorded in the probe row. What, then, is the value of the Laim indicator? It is 8.088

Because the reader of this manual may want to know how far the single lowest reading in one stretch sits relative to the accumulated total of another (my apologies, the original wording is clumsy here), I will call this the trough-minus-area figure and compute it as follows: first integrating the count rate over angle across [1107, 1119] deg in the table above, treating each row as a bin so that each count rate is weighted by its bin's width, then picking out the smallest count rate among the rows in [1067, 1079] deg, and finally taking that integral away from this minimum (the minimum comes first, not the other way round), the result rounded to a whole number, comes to -78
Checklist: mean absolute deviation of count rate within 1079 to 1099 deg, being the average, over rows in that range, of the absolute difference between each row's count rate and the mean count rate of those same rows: 0.42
